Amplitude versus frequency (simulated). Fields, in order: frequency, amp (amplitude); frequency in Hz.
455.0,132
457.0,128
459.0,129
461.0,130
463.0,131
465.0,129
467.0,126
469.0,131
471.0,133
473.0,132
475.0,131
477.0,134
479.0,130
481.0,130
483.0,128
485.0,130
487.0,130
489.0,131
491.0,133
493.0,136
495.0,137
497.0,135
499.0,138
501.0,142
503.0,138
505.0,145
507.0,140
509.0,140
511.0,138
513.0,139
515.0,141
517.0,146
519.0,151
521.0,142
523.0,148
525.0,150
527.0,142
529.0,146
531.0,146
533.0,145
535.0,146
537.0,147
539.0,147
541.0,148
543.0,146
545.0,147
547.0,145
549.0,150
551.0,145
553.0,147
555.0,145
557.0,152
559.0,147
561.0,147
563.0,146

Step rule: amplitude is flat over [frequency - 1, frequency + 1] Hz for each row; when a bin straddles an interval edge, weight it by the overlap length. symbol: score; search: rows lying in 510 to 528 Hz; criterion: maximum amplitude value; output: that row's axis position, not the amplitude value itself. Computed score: 519.0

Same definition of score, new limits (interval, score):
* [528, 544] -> 541.0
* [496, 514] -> 505.0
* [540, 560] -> 557.0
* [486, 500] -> 499.0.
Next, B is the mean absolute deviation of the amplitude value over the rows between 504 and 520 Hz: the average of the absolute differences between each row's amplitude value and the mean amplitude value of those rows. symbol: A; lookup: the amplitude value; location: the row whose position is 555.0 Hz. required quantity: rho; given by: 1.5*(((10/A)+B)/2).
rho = 2.8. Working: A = 145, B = 3.6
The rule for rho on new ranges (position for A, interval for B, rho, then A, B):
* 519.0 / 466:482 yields 1.3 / 151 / 1.7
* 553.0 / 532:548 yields 0.7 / 147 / 0.9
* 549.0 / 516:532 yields 1.9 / 150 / 2.5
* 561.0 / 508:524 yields 3.0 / 147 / 3.9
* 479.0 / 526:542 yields 0.9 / 130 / 1.2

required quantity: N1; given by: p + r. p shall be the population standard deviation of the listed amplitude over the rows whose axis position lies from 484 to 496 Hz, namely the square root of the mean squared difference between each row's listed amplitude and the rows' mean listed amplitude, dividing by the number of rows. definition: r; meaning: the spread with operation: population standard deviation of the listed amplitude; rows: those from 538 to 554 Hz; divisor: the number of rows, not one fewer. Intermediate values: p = 2.8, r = 1.5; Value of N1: 4.3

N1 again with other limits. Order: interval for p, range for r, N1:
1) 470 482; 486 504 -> 5.1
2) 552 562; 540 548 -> 3.5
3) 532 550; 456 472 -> 3.5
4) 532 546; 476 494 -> 3.3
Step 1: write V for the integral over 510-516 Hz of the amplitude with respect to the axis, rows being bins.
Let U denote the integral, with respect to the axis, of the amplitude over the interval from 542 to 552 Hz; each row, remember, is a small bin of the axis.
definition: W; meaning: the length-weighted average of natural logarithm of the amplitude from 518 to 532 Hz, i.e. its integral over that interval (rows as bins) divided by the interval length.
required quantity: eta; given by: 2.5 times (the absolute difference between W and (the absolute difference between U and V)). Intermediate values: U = 1466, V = 836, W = 4.99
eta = 1563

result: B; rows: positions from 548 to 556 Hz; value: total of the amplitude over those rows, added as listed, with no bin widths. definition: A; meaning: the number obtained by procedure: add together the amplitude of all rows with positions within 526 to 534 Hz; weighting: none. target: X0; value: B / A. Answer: 1.01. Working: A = 579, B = 587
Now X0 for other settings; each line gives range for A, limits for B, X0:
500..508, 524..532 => 1.03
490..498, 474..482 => 0.97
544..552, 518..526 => 1.01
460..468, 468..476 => 1.02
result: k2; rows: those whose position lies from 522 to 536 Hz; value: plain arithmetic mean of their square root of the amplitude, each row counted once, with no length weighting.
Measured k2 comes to 12.1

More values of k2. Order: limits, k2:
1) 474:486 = 11.4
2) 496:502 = 11.8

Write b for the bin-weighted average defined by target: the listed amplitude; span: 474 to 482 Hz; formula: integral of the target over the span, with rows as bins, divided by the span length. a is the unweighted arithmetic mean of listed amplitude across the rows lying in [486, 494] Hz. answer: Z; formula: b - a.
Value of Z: -1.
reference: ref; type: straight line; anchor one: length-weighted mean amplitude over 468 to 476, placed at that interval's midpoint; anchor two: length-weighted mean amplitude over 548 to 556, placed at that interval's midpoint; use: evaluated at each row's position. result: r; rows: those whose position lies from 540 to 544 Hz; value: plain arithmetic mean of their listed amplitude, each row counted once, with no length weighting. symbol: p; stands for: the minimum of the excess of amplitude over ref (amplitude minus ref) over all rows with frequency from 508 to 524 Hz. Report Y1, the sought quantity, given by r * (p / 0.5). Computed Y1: -312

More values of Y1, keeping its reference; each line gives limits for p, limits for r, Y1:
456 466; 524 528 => -420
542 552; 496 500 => -427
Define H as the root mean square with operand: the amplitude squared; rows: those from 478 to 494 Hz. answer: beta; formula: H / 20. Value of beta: 859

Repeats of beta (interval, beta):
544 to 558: 1086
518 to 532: 1074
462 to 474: 850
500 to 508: 999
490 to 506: 954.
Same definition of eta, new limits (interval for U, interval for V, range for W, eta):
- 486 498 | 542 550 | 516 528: 1058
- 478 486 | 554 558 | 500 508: 1093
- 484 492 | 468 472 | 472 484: 1288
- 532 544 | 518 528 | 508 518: 718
